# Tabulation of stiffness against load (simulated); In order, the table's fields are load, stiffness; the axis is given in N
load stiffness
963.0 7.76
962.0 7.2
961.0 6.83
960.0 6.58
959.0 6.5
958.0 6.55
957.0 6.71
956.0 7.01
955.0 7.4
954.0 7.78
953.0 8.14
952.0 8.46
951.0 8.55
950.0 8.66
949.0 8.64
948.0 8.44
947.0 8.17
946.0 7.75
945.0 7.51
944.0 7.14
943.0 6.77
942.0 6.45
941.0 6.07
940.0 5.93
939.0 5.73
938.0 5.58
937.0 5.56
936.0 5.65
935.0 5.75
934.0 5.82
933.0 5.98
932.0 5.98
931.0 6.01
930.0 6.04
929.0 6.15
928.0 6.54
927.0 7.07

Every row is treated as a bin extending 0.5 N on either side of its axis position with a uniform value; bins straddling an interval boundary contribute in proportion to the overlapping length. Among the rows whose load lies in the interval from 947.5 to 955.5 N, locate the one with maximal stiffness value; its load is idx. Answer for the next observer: 950.0 N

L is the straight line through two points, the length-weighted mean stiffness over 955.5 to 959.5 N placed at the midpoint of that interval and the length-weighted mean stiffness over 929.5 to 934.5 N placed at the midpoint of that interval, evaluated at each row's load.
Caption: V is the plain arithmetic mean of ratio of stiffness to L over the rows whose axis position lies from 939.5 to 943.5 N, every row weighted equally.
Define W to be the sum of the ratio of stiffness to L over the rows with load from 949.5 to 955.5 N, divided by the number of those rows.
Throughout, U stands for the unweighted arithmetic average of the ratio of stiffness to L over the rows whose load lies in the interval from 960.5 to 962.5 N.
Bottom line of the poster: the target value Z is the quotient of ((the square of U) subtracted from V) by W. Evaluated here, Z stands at -0.04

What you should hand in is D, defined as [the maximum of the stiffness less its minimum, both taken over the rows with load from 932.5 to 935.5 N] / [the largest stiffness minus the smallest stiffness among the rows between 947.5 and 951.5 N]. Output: 1.0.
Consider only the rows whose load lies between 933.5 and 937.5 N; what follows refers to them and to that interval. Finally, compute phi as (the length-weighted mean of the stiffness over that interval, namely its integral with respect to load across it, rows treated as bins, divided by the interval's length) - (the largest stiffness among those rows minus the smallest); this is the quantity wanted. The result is 5.4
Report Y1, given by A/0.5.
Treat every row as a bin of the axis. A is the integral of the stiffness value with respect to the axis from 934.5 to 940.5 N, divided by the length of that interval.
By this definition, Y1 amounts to 11.4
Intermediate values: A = 5.7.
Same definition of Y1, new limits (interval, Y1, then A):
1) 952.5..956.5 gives 15.2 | 7.6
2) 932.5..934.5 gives 11.8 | 5.9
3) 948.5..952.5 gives 17.2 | 8.6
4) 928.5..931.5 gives 12.1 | 6.1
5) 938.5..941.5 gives 11.8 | 5.9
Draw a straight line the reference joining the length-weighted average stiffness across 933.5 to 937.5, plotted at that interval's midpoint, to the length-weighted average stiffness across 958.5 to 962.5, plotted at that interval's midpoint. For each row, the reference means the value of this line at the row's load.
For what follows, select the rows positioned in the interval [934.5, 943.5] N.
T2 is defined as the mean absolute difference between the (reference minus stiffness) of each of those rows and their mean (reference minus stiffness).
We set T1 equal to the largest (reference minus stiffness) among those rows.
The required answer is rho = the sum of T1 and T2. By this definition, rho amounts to 0.5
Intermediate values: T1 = 0.22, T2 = 0.24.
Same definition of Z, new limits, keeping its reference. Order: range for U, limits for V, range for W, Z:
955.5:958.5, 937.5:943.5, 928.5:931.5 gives -0.04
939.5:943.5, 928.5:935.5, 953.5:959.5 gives -0.02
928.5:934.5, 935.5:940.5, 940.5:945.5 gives -0.08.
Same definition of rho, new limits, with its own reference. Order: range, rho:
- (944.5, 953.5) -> -1.1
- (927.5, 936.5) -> 0.3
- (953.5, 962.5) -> 0.6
